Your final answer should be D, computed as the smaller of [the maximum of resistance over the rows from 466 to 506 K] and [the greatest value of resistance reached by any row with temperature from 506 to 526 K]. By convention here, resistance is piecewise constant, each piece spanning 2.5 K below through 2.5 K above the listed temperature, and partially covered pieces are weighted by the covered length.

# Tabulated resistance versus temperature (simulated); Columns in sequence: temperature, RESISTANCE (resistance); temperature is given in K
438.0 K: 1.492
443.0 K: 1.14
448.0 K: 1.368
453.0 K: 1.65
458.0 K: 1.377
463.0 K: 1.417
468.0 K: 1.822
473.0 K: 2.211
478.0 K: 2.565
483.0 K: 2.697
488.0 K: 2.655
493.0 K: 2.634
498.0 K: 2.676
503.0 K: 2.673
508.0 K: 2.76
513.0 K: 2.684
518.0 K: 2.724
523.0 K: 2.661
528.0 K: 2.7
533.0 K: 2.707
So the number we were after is 2.70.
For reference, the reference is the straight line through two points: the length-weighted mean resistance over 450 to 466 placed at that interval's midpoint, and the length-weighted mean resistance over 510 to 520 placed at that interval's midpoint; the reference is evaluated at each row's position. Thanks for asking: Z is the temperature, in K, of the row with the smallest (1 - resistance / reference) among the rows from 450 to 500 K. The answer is 478.0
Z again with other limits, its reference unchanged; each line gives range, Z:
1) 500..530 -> 503.0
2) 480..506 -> 483.0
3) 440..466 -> 453.0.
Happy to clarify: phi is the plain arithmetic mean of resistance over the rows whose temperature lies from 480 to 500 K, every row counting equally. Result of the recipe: 2.67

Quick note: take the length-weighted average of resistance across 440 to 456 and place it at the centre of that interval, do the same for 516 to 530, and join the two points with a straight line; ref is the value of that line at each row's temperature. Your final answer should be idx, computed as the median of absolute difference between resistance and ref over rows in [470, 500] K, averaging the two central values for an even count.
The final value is 0.52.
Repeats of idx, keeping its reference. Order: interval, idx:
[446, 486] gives 0.21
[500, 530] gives 0.14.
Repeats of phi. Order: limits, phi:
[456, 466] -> 1.40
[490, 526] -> 2.69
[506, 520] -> 2.72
